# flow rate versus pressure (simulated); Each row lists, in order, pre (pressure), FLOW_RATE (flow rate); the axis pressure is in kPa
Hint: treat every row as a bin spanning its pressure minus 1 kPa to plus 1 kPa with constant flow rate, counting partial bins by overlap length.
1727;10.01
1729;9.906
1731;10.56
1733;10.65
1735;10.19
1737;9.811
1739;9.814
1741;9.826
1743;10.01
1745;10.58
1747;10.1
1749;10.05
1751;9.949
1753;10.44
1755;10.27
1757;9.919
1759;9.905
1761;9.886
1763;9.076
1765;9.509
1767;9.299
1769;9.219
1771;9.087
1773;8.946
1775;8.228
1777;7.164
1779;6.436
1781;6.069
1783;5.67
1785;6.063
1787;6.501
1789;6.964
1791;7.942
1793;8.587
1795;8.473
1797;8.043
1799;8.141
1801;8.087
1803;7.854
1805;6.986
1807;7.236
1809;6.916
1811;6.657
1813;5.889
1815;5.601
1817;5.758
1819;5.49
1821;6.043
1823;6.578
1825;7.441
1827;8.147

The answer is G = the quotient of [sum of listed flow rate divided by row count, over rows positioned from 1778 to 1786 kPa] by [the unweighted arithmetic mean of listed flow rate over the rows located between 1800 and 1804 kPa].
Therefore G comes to 0.76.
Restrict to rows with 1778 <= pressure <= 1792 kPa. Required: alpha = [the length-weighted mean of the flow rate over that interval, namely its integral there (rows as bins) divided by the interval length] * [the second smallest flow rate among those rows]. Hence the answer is 40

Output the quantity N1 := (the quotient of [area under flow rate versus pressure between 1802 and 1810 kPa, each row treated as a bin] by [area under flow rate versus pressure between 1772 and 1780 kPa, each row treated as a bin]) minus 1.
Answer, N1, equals -0.1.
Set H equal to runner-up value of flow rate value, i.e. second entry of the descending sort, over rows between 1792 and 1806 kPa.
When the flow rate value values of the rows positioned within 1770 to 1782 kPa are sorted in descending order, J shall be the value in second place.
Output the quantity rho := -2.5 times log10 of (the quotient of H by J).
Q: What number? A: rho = 0.06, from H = 8.473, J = 8.946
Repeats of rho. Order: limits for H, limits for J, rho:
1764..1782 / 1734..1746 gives 0.10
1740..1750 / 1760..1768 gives -0.07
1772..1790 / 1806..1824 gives -0.19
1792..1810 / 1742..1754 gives 0.23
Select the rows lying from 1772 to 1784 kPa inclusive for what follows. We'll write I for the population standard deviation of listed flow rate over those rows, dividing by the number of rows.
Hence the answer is 1.171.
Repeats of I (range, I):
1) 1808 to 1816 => 0.538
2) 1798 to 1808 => 0.466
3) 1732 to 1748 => 0.313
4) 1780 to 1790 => 0.442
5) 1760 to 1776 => 0.447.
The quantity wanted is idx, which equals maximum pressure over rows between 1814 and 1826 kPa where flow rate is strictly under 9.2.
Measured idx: 1825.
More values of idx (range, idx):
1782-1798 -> 1797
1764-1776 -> 1775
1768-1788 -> 1787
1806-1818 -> 1817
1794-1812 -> 1811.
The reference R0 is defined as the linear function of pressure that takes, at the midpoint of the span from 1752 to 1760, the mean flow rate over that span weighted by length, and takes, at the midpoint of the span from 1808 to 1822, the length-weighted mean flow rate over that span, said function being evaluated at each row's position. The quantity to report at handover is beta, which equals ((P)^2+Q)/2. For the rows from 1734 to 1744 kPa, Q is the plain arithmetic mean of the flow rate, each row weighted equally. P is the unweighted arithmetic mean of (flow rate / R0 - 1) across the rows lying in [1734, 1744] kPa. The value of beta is 5.0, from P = -0.12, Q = 9.9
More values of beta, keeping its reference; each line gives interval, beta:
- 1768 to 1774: 4.5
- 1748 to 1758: 5.1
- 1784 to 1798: 3.8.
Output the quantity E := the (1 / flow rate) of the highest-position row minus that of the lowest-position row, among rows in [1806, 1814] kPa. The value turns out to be 0.032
